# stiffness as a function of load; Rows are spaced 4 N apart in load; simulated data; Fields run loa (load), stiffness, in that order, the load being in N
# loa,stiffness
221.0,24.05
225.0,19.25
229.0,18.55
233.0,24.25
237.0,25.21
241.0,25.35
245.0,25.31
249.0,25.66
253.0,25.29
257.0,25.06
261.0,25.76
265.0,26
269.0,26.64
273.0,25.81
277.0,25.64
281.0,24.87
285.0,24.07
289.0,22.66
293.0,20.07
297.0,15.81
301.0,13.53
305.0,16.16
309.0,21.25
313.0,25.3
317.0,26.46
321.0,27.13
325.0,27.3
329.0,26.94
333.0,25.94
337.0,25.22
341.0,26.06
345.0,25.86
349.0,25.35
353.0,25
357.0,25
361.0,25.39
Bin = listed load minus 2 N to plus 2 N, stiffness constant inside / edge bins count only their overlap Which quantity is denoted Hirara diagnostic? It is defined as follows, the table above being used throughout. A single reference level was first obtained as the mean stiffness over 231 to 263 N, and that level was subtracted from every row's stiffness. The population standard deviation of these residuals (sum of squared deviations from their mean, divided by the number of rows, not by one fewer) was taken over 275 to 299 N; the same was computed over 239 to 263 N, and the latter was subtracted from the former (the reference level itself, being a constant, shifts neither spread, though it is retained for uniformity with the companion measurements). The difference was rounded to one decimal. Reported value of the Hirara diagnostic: 3.1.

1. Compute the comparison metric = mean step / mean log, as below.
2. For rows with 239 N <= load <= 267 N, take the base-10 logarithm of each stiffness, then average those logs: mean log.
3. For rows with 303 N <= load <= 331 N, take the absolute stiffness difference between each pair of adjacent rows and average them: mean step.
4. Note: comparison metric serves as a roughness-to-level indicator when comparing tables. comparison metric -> 1.36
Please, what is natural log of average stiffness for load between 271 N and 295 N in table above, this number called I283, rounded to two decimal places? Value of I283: 3.17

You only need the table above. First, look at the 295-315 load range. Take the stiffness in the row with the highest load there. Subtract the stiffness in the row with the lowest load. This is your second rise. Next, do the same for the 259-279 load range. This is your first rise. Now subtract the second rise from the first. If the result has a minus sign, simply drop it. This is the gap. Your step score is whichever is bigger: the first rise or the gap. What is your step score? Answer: 10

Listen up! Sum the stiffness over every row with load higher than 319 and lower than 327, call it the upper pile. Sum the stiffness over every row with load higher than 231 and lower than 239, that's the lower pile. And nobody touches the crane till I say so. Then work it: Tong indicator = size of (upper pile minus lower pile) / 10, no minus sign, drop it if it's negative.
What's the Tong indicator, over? 0.50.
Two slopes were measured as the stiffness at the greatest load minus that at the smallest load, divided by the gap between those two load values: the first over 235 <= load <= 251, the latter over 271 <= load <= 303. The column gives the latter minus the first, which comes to -0.48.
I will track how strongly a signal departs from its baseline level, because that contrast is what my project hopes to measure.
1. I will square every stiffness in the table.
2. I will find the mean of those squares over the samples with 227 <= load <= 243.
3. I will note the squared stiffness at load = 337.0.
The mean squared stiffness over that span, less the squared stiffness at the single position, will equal -83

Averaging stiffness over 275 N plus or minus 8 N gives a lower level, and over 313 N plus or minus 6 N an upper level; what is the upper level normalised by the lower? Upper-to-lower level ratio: 0.95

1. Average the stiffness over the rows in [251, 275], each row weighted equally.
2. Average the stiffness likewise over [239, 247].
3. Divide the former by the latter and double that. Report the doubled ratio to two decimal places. 2.03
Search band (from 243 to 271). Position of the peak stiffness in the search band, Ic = 269.0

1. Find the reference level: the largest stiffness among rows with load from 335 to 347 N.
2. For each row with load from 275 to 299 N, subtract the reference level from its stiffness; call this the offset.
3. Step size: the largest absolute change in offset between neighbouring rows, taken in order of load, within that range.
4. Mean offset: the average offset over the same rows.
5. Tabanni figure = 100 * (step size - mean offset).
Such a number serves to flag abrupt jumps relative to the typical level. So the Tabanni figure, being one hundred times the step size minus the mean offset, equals 813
